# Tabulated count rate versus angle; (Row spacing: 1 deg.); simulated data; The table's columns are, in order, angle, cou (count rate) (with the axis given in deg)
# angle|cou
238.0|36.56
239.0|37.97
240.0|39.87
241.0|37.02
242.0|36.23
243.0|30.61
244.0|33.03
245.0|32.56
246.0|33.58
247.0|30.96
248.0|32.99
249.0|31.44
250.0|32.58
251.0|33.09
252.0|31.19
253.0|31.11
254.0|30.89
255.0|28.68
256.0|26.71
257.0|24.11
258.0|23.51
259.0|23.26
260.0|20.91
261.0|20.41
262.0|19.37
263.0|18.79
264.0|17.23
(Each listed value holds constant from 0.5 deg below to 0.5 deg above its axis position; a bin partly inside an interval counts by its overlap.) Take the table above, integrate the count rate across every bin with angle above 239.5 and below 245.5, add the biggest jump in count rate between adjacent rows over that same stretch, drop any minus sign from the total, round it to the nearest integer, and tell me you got 215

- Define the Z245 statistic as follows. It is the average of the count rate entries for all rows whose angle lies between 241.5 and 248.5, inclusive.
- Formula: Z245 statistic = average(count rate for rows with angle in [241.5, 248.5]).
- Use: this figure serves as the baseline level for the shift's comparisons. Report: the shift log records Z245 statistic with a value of 33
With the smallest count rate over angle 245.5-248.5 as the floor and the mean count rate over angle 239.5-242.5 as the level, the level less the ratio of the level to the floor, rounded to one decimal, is 36.5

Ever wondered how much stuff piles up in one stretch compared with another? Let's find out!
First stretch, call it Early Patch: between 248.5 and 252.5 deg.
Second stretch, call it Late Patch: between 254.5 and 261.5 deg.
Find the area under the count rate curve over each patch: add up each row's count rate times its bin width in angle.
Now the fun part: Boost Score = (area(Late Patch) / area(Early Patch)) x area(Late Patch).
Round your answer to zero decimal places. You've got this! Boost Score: 219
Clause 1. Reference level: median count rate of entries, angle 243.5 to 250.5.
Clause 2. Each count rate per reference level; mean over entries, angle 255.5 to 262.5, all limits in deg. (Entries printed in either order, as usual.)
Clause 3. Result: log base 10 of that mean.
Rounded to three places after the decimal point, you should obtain -0.159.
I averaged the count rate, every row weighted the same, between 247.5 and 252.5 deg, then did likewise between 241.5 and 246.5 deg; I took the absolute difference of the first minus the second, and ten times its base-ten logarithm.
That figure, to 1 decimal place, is -0.3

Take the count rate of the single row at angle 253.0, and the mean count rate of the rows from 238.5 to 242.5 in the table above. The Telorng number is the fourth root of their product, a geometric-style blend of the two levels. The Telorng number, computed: 5.85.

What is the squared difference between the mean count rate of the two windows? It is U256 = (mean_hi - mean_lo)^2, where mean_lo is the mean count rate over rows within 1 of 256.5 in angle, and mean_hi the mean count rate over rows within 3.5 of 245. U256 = 55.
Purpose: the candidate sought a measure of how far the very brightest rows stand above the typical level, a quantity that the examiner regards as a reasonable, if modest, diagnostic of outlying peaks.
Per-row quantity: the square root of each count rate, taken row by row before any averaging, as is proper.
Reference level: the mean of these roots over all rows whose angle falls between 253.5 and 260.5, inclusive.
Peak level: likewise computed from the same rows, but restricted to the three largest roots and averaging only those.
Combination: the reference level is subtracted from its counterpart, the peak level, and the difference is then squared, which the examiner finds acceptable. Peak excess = 0.11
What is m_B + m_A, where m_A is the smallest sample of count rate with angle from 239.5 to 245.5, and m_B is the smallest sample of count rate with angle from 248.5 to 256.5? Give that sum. 57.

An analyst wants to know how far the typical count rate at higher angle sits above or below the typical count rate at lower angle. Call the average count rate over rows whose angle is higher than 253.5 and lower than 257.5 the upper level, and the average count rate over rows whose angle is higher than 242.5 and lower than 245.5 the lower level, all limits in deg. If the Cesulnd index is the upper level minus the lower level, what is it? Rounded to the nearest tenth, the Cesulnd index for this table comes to -4.5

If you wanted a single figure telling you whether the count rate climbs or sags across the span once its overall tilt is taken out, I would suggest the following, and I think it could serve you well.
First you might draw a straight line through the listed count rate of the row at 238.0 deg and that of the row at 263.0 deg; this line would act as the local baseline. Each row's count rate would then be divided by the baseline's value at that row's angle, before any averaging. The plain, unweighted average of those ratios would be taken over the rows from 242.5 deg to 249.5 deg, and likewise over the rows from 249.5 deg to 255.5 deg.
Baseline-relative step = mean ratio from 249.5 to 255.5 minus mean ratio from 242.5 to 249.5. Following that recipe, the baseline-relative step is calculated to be 0.15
